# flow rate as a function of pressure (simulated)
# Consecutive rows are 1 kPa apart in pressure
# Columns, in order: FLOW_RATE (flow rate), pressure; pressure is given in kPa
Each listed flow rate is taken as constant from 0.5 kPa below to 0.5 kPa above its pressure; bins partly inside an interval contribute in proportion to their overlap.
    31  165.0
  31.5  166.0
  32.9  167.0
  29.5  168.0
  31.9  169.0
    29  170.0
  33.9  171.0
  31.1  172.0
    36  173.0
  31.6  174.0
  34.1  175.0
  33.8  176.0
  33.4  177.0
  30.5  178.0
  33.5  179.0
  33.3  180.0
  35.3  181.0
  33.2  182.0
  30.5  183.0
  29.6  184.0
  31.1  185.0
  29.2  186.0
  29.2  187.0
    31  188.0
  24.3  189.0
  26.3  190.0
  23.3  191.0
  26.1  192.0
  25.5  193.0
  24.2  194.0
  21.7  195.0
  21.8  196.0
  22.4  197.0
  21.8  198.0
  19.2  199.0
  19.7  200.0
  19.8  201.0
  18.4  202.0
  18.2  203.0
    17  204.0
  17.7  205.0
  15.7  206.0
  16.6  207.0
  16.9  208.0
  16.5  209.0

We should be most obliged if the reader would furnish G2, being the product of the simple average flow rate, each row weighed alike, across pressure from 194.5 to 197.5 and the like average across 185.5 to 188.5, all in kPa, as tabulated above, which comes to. 655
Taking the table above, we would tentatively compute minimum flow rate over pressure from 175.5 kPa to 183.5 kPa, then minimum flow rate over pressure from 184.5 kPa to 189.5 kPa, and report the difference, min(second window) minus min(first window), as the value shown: -6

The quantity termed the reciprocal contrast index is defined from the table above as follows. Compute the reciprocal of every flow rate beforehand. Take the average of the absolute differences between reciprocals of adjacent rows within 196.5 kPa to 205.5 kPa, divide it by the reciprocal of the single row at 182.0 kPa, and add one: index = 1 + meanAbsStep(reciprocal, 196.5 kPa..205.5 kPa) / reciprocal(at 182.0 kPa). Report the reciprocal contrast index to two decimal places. 1.08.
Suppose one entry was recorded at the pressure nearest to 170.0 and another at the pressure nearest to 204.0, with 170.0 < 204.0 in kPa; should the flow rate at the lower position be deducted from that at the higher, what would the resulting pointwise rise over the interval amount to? -12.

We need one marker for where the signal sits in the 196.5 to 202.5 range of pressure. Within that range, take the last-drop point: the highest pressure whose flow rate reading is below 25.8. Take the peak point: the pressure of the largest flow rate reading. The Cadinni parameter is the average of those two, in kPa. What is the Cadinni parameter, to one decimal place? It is 199.5 kPa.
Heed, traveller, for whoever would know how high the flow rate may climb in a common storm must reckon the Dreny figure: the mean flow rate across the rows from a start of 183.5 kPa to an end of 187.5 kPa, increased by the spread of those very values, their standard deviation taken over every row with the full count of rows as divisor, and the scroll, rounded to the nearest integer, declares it 31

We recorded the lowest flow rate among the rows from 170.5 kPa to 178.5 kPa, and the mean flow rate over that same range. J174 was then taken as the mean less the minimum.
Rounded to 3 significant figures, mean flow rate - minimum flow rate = 2.55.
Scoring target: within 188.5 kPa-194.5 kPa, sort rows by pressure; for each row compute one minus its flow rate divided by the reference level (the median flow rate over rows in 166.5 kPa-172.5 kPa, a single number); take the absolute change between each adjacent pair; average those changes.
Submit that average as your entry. 0.062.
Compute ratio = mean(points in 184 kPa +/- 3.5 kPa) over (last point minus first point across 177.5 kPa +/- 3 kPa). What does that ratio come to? -39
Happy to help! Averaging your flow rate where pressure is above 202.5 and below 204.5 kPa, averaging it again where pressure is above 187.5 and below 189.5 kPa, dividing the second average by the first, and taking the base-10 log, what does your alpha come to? 0.196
